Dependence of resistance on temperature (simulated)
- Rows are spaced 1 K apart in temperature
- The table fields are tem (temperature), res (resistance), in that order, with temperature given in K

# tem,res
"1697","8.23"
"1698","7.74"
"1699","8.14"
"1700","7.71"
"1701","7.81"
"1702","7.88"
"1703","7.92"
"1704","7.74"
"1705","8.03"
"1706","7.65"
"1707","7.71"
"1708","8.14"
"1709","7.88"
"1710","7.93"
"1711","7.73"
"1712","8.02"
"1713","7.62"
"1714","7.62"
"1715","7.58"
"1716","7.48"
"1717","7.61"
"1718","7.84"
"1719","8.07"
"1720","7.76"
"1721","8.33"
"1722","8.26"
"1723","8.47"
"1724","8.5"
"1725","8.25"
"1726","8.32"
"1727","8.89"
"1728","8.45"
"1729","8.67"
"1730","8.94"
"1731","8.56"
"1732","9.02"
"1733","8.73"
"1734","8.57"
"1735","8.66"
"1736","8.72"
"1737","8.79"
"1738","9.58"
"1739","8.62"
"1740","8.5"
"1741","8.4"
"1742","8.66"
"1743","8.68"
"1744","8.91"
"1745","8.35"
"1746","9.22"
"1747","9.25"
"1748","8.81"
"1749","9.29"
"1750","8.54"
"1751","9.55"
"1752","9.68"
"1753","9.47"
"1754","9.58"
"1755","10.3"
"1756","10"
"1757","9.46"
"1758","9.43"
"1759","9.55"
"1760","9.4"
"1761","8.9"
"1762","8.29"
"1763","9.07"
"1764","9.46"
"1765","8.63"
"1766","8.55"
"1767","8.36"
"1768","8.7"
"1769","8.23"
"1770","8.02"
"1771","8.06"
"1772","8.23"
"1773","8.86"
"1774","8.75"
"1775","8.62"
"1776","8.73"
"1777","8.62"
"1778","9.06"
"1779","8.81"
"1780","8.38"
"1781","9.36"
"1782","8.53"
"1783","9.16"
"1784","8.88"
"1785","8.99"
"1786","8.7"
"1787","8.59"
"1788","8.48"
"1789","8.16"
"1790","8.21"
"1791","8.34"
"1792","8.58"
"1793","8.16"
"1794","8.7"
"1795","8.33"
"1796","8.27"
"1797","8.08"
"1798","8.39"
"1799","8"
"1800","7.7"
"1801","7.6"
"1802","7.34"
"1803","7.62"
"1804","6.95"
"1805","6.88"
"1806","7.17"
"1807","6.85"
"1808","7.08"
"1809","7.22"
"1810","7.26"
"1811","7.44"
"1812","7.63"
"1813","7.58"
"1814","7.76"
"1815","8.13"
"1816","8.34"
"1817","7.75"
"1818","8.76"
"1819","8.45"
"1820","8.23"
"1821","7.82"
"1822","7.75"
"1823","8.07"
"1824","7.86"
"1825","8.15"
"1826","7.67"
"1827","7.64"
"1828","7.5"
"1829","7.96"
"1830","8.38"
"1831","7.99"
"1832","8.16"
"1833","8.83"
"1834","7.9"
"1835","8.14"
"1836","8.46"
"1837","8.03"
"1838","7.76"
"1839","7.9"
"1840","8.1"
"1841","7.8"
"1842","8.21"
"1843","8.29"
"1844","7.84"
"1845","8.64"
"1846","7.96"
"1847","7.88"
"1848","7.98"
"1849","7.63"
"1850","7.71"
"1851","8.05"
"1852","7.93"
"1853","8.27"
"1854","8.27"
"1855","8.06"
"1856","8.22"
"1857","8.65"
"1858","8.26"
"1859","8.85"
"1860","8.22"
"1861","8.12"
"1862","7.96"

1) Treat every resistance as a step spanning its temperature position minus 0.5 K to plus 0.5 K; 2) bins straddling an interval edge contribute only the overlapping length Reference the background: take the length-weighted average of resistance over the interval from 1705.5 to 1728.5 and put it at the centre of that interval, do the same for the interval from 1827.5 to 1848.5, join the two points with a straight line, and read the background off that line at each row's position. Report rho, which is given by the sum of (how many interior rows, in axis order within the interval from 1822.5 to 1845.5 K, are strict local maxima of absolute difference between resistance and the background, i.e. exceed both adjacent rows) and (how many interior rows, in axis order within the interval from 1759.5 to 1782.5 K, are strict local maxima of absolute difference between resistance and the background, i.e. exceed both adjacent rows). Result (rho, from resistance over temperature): 13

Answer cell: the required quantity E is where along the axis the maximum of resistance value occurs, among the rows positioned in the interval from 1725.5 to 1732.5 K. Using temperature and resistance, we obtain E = 1732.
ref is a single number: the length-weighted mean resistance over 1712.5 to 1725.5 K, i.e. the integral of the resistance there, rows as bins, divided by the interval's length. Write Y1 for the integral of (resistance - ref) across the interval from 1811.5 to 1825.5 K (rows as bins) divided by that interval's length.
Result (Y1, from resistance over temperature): 0.07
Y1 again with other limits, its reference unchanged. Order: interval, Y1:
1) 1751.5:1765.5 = 1.42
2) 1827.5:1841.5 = 0.11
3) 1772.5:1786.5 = 0.86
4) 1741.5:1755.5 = 1.21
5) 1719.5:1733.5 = 0.56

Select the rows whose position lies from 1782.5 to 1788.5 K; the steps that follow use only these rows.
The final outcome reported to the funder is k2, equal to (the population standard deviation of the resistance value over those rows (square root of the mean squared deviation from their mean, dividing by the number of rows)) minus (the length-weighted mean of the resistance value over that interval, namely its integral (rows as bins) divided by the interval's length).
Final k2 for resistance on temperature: -8.57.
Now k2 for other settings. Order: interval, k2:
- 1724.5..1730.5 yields -8.32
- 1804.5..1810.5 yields -6.92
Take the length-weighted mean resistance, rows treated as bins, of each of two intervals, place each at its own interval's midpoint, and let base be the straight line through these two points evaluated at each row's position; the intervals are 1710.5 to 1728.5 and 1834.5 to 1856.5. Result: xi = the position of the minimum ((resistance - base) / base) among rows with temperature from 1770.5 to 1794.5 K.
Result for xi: 1771 K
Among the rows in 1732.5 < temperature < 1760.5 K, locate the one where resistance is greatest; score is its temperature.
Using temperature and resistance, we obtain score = 1755 K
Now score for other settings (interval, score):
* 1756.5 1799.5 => 1759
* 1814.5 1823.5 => 1818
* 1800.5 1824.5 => 1818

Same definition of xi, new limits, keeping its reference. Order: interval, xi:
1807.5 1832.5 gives 1808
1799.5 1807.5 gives 1807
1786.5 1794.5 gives 1793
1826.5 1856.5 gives 1828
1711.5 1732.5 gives 1716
